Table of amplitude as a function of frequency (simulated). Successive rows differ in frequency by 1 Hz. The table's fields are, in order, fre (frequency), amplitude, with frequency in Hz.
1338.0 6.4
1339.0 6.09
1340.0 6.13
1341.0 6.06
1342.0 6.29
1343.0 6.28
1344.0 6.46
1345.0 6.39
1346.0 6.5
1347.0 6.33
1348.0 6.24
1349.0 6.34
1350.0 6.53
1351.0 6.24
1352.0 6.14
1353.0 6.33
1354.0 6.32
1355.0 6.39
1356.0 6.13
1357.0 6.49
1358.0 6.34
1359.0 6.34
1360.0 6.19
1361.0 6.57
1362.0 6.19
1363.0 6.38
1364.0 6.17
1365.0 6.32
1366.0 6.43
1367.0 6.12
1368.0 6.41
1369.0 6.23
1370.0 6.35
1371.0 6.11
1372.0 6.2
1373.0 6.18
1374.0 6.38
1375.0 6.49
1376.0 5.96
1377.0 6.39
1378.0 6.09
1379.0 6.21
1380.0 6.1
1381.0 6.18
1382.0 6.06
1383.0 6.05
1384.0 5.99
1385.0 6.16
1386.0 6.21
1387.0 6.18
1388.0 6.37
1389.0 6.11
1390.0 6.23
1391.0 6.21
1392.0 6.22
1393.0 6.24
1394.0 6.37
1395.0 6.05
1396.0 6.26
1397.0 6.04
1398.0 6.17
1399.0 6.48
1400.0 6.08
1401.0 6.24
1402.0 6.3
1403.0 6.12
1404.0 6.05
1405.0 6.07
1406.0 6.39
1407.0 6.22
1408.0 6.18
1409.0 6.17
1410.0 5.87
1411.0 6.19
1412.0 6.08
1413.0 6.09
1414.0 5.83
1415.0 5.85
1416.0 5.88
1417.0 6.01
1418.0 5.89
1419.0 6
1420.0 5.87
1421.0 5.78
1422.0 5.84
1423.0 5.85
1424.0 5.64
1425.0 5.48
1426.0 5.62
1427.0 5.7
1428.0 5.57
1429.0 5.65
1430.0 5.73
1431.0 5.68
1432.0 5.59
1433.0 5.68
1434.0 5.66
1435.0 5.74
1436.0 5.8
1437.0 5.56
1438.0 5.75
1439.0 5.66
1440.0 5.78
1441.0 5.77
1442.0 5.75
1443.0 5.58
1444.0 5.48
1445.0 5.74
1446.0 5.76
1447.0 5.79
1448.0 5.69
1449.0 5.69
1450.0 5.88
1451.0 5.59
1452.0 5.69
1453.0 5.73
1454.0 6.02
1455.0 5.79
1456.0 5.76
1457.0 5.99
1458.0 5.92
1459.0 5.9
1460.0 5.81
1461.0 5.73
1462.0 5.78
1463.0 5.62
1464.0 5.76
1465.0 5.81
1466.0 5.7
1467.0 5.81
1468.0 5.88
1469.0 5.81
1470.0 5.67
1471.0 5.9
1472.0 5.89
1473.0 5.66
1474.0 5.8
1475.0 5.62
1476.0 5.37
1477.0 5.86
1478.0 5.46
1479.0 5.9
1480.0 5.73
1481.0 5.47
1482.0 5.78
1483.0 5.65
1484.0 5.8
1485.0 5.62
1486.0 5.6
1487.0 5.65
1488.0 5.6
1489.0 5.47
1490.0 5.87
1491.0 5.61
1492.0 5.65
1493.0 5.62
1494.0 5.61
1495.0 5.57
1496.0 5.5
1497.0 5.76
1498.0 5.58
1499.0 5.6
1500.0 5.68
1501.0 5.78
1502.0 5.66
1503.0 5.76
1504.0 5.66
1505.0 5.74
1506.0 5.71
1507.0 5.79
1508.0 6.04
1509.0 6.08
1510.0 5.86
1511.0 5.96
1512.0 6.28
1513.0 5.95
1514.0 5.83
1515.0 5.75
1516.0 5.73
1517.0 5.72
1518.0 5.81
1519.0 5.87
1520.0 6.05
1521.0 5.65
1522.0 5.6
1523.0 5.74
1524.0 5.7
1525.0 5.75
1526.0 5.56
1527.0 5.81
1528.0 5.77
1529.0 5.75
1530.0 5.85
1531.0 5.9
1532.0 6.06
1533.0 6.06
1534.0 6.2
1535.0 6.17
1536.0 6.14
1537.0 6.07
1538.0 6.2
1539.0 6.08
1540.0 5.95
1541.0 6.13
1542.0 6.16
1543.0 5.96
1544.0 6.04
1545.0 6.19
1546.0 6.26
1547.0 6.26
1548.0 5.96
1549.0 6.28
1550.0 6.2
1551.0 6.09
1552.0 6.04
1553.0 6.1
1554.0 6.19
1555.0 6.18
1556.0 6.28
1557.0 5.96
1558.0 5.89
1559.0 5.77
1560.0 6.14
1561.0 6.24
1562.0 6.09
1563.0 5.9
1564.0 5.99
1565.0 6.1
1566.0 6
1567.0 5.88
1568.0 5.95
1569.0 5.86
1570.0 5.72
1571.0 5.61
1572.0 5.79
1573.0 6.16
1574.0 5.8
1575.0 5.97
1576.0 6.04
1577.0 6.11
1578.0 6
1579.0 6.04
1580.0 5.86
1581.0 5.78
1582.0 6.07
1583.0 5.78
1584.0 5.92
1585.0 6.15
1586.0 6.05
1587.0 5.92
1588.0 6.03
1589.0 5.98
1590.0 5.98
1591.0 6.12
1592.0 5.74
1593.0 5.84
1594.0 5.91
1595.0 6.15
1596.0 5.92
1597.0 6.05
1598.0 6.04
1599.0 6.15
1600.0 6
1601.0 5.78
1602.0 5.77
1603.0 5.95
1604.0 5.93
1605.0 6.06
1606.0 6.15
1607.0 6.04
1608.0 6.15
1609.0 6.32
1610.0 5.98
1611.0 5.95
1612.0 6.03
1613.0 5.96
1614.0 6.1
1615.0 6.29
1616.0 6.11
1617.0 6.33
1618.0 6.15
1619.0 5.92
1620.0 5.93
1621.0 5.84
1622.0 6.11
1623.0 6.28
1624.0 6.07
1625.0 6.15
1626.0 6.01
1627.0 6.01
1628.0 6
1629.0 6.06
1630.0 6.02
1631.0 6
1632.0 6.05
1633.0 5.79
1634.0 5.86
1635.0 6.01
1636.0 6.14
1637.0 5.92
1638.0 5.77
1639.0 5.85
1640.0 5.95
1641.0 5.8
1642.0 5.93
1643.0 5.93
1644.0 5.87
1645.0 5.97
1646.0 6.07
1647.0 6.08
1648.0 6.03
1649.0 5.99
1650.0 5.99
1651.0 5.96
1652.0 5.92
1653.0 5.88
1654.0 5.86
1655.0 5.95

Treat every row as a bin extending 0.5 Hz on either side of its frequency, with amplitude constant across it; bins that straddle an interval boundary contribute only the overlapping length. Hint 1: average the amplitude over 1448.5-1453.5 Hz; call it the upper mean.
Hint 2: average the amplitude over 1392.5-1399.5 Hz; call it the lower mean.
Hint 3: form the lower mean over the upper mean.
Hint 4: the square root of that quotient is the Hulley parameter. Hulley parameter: 1.04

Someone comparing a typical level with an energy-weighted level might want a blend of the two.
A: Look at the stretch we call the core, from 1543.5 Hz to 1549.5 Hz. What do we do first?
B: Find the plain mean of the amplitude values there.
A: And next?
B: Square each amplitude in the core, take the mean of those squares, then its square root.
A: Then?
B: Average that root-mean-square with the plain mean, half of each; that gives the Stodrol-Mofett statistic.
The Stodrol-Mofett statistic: 6.17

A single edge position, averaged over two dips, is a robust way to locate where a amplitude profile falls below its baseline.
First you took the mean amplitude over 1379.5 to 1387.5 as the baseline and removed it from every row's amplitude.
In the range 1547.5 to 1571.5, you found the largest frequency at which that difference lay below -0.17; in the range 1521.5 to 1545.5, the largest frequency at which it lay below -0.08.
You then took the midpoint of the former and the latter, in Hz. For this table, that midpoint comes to 1557.0 Hz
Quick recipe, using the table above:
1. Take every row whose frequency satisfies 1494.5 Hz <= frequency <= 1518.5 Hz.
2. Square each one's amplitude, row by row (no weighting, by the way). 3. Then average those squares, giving 33.5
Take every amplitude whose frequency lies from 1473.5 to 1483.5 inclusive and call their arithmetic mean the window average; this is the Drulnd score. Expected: 5.7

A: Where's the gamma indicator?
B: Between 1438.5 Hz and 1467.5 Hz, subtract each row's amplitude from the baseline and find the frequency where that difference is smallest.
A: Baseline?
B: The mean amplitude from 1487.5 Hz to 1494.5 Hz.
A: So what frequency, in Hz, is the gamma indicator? 1454.0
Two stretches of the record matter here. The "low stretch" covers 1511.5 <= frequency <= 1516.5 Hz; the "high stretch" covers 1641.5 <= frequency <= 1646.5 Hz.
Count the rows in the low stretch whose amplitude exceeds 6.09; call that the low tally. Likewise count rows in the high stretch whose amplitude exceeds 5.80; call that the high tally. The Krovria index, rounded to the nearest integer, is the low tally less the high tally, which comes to -4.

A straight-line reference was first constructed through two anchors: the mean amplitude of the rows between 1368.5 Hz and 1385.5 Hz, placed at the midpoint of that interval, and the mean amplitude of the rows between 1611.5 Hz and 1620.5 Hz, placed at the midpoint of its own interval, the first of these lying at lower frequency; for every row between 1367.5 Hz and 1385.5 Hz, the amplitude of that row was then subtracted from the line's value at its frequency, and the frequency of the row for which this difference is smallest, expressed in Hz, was 1375.0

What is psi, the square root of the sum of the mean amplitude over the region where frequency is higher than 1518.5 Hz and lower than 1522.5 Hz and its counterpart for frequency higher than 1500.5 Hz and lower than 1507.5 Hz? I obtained 3.39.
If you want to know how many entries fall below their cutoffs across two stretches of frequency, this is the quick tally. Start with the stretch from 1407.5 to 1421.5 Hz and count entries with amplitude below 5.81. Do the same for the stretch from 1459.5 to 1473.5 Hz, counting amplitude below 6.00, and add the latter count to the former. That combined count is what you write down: 15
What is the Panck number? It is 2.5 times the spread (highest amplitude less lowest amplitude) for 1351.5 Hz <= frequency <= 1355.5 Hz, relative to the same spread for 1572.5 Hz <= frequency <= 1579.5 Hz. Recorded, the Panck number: 1.7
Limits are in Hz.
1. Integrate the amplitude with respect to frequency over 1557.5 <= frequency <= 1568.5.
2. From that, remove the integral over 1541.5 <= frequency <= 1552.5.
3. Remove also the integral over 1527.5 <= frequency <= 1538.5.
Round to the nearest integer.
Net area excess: -68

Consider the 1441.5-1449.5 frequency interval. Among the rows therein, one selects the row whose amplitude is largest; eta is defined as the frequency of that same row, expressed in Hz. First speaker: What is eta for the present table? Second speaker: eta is 1447.0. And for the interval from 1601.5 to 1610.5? 1609.0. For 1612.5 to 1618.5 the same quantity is 1617.0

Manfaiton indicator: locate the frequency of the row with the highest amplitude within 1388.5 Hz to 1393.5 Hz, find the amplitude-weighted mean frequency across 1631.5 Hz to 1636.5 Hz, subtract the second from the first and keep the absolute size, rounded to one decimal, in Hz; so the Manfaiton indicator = 241.0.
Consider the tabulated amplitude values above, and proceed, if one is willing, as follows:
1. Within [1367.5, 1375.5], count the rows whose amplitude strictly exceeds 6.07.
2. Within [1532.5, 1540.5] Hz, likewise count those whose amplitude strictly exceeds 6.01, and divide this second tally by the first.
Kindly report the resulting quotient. 0.9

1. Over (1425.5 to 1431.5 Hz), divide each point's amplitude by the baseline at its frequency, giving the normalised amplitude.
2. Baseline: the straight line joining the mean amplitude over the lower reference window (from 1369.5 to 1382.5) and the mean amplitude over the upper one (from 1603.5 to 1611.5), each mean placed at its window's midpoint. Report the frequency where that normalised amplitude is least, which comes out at 1428.0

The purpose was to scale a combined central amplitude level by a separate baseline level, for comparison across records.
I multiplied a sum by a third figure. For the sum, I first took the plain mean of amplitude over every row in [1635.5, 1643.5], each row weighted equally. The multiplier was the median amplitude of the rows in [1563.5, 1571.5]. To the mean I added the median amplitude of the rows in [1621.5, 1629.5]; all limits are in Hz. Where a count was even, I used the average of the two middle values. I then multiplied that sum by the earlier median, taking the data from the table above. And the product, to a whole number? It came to 71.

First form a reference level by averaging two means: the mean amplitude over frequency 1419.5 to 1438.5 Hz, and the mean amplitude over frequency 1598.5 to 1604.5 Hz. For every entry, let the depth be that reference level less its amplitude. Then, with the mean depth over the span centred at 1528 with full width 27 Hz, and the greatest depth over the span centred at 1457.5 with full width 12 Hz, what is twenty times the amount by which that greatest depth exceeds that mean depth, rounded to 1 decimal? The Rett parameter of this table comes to 5.4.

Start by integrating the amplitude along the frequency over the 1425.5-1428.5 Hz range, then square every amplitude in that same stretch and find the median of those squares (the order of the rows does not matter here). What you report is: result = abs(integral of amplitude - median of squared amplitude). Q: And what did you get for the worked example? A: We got 14.7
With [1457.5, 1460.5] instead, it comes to 17.2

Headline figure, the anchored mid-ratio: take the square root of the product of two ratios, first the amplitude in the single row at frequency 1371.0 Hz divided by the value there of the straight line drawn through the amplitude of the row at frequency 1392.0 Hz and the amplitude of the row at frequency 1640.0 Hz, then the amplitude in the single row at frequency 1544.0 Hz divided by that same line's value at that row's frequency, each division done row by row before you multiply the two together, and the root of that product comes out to 0.99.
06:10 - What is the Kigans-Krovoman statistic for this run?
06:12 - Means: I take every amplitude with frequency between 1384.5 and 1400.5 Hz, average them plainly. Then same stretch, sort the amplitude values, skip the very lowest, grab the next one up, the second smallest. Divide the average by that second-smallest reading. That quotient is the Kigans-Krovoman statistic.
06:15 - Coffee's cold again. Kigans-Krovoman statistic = 1.03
